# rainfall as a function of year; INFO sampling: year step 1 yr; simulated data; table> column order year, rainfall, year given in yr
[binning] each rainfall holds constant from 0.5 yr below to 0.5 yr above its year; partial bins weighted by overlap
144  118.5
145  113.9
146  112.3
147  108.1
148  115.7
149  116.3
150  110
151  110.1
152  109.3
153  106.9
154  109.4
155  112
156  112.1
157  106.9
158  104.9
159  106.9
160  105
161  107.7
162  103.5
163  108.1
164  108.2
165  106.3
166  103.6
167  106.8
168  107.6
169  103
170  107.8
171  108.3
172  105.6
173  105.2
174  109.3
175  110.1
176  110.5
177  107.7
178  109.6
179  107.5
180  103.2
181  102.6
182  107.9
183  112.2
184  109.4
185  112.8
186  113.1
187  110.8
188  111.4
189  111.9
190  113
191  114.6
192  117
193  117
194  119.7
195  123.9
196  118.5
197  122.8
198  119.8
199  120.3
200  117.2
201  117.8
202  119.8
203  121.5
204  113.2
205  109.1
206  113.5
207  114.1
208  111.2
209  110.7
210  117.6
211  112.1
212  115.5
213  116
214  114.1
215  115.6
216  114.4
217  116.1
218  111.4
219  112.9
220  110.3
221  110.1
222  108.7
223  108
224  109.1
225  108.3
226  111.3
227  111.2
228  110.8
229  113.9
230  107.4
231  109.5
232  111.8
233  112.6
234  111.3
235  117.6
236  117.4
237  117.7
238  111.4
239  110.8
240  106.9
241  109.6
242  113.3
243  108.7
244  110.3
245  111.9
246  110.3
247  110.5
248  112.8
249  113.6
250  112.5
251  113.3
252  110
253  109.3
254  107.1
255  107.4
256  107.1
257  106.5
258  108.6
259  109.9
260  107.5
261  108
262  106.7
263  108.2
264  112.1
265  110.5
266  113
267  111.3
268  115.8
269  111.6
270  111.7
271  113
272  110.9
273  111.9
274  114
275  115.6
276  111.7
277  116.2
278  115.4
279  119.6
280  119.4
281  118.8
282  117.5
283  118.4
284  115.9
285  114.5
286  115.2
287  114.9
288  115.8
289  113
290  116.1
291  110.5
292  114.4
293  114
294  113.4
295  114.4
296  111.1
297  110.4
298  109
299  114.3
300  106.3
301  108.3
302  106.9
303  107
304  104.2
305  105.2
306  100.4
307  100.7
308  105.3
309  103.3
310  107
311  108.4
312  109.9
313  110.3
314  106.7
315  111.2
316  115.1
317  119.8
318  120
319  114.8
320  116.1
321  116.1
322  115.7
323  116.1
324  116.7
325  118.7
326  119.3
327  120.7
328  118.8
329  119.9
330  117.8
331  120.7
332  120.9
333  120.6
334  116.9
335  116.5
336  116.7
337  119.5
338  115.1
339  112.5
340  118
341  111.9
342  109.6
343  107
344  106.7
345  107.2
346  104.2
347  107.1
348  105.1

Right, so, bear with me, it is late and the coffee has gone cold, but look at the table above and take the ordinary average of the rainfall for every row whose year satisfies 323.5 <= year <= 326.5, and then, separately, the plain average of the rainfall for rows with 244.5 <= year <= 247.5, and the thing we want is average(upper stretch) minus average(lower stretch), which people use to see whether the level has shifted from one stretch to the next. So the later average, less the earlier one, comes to 7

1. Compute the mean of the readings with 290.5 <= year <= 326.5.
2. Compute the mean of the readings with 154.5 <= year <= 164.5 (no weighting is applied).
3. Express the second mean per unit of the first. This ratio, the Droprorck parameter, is 0.97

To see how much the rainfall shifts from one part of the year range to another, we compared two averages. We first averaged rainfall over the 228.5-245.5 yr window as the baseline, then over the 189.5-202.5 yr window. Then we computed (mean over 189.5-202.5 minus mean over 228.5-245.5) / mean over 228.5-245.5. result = 0.060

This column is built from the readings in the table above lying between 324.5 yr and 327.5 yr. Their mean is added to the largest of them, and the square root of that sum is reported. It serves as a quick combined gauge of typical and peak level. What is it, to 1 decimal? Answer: 15.5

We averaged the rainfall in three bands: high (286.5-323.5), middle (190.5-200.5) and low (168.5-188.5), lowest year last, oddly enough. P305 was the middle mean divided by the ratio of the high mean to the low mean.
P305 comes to 116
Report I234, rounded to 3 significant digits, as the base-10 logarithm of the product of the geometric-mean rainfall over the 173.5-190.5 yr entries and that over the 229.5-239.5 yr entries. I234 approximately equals 4.09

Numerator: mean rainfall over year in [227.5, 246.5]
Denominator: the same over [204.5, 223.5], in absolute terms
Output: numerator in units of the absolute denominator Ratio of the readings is 0.99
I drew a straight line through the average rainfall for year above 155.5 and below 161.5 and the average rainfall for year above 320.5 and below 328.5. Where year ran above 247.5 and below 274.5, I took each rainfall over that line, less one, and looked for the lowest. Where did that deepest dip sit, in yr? 262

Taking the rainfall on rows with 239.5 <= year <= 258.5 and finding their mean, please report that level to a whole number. 110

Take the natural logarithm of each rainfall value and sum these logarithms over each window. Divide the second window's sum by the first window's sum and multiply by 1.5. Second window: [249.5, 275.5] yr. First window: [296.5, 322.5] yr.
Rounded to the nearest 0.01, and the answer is 1.50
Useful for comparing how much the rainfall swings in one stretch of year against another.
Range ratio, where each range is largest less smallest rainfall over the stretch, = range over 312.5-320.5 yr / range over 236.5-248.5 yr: 1.23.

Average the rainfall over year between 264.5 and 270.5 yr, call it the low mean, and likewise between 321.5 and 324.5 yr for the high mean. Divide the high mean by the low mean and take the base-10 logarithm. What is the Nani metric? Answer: 0.015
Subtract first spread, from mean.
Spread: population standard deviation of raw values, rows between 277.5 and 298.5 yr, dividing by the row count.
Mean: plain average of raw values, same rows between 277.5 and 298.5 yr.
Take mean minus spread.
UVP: 112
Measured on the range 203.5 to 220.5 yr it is 111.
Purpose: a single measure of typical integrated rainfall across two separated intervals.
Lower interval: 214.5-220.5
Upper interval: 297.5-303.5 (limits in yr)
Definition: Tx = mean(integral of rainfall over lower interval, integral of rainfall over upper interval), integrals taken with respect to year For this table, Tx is 666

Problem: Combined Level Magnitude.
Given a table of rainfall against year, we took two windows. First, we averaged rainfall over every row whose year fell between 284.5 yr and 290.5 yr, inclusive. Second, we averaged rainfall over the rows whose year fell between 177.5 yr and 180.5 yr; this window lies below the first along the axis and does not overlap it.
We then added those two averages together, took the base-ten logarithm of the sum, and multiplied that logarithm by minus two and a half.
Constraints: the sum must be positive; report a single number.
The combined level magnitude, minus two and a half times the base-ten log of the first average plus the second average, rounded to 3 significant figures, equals -5.86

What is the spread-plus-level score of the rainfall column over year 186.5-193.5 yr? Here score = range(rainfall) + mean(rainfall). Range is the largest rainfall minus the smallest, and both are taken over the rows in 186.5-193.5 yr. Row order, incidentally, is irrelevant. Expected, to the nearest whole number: 120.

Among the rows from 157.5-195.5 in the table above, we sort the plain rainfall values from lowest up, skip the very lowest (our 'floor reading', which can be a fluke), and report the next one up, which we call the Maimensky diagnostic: 103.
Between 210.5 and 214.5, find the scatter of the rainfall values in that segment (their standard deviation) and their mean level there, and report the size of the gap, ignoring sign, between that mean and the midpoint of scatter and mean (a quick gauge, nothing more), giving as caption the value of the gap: 56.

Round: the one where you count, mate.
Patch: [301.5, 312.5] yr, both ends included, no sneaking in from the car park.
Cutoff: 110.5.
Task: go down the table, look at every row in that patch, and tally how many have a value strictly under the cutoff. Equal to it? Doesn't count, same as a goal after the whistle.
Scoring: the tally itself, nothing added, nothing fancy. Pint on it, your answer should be 11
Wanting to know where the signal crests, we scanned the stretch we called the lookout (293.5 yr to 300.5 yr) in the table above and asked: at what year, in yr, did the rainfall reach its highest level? 295 yr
